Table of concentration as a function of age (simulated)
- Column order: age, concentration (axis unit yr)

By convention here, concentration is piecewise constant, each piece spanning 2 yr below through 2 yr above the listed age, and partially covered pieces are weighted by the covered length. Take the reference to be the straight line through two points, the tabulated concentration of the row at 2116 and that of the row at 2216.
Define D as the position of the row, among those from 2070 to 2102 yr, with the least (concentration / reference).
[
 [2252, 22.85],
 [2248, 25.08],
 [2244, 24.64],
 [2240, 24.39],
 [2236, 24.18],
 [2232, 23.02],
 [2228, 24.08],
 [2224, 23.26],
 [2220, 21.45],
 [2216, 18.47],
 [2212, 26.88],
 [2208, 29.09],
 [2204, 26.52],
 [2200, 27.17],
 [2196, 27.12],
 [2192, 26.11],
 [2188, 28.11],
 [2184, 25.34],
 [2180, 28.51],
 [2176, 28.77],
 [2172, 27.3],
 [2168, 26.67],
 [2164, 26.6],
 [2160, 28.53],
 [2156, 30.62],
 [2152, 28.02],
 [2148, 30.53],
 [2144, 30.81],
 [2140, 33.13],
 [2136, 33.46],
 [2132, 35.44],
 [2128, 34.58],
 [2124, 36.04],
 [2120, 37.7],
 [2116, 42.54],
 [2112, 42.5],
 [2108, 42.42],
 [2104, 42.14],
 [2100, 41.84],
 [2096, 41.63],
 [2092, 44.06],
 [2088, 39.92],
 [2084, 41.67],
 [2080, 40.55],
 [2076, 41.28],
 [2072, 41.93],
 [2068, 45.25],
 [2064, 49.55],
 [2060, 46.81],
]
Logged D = 2072 yr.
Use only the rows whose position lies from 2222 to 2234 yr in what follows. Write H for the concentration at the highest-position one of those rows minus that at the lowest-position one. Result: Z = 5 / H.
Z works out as -20.8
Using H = 0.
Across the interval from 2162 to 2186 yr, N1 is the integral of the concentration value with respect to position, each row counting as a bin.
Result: 653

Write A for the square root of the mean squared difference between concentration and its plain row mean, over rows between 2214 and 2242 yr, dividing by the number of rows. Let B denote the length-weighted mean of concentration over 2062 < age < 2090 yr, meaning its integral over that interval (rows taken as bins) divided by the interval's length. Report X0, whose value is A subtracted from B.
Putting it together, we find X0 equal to 41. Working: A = 2.0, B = 43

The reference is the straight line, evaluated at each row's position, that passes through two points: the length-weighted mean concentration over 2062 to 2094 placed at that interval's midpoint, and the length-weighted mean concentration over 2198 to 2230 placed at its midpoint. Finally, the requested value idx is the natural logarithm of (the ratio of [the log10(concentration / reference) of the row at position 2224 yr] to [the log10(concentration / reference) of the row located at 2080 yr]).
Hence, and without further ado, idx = -6.9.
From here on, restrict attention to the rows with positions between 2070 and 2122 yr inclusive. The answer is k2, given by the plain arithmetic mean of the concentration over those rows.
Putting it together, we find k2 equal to 41.6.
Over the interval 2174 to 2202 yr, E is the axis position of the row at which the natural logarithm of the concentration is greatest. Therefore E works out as 2176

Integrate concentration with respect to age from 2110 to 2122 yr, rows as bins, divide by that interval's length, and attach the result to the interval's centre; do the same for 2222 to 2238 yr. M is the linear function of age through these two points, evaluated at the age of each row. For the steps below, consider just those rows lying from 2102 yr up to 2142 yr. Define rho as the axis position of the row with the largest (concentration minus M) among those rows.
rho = 2116 yr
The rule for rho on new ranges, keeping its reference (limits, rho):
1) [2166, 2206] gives 2200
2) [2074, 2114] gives 2112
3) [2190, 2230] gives 2208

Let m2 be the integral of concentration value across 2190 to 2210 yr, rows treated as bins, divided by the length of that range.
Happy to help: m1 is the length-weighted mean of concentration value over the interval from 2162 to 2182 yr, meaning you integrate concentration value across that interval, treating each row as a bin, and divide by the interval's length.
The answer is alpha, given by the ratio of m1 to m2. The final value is 1.01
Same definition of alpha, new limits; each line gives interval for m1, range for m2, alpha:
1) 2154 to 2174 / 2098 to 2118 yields 0.66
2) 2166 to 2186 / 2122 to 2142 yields 0.79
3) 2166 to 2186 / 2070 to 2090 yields 0.67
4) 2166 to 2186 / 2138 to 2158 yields 0.89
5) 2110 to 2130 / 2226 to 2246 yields 1.61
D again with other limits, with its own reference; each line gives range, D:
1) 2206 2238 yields 2216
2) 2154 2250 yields 2164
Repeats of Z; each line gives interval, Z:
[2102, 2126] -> -0.8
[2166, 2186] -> -3.8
